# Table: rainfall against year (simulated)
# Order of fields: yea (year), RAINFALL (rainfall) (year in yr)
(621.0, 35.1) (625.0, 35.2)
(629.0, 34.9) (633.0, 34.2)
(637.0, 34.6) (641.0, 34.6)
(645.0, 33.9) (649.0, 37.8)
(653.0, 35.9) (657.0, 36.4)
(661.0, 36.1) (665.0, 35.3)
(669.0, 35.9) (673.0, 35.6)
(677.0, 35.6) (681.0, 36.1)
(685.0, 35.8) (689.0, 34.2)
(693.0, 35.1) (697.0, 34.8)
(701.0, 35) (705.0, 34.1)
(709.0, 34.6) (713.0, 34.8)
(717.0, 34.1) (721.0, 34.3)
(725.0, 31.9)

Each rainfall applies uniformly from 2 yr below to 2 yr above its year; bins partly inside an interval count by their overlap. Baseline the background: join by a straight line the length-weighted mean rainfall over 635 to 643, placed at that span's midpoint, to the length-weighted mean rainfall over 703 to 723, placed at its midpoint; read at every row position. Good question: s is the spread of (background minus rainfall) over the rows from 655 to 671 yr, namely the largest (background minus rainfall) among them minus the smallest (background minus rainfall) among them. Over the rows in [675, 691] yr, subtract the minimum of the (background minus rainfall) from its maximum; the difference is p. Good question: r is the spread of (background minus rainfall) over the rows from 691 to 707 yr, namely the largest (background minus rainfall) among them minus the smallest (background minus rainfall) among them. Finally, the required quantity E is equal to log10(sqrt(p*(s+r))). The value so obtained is 0.29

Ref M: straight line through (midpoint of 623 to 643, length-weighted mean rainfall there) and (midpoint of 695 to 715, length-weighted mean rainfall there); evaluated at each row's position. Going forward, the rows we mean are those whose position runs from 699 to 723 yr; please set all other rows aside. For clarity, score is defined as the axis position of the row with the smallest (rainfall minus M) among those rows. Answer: 705.0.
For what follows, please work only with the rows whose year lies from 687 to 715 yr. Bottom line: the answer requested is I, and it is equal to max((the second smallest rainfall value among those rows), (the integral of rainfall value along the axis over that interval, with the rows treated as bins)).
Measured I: 970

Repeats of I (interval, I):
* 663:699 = 1274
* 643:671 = 1005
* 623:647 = 830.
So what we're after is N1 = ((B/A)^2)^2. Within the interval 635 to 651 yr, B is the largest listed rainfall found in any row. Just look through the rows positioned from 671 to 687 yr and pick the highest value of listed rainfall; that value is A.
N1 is 1.20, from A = 36.1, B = 37.8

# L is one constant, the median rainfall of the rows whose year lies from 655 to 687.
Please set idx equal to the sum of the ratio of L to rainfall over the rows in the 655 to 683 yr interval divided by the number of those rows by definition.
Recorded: 1.00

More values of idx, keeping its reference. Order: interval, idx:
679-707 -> 1.02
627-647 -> 1.04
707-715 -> 1.03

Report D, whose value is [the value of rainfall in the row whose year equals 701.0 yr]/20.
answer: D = 1.75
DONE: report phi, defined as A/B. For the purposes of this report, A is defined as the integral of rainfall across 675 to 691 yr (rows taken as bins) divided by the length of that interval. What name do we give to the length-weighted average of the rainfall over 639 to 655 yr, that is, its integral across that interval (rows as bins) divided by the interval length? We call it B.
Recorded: 1.00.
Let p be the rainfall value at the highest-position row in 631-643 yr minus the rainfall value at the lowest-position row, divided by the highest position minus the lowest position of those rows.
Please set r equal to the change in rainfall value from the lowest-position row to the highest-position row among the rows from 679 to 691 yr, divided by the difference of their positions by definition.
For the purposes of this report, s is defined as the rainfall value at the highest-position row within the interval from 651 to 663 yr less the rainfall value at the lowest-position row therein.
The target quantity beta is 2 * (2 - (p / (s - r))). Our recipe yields 3.8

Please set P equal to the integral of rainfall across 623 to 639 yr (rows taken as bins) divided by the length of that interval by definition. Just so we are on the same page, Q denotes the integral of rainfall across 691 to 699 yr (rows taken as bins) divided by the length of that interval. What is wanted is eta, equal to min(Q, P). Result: 34.7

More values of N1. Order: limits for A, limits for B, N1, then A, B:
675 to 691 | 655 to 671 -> 1.03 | 36.1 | 36.4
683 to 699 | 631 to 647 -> 0.87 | 35.8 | 34.6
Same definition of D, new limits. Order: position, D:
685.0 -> 1.79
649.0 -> 1.89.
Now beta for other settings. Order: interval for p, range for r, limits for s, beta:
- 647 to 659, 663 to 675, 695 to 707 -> 3.5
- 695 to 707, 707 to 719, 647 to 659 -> 3.9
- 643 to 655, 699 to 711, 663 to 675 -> 2.6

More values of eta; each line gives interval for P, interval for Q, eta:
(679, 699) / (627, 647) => 34.4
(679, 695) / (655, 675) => 35.3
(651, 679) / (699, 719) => 34.5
